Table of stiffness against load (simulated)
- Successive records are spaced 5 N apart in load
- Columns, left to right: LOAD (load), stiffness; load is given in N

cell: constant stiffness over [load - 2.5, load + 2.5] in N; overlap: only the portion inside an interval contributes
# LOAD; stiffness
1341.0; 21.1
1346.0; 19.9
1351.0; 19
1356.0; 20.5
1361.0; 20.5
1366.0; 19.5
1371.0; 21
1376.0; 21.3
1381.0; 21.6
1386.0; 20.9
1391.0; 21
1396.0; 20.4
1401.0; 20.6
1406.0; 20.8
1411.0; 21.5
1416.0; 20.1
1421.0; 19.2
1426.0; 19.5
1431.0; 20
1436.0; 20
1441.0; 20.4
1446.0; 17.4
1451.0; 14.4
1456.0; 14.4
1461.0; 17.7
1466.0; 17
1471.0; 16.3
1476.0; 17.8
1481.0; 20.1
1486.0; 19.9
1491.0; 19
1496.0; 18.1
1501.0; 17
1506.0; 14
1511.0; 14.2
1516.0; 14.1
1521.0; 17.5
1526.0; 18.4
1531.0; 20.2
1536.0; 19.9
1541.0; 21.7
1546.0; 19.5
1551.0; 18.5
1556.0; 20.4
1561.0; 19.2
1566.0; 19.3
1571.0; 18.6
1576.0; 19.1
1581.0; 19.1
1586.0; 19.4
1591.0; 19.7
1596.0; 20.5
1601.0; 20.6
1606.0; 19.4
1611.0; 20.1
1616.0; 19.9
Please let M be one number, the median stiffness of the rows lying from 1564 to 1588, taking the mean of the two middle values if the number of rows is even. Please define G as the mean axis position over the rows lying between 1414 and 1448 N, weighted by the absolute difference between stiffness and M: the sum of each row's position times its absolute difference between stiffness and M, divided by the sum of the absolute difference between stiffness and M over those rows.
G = 1435.0 N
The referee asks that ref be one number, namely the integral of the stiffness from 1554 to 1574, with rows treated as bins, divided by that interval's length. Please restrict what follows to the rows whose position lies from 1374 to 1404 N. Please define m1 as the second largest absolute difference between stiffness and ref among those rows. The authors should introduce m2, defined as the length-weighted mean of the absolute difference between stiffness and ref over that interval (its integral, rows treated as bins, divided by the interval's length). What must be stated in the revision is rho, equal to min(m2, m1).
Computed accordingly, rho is 1.6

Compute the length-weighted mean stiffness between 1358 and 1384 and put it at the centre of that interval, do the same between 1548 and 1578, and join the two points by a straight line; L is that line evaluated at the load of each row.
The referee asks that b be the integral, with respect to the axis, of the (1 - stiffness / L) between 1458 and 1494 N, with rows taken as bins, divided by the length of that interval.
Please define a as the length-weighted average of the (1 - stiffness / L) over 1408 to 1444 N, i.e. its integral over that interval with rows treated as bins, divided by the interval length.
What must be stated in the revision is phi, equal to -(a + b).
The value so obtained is -0.098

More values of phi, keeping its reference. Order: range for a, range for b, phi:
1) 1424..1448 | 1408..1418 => -0.017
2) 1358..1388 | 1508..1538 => -0.112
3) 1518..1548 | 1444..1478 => -0.181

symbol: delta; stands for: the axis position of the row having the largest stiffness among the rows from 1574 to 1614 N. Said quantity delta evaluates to 1601.0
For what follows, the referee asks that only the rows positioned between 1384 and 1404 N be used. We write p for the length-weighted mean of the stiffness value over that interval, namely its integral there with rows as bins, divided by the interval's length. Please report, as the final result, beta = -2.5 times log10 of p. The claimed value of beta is -3.29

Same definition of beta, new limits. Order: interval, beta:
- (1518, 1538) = -3.19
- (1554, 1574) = -3.22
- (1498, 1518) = -2.93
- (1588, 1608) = -3.26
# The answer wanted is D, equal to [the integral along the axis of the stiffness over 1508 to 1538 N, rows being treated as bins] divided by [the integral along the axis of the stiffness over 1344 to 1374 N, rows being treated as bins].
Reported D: 0.86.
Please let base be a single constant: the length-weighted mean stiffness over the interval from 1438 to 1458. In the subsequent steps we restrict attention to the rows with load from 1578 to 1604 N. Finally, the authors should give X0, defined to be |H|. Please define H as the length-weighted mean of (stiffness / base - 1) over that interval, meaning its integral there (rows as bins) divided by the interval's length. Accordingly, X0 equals 0.181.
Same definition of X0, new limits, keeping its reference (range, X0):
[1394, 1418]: 0.233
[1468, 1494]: 0.107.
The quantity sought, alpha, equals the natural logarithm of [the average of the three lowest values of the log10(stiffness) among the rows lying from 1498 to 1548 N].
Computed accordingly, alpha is 0.14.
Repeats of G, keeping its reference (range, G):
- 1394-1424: 1406.4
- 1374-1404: 1386.9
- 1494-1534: 1511.6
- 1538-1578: 1549.7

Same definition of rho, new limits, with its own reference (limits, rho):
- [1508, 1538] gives 2.5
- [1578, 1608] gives 0.5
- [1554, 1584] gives 0.4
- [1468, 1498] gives 1.3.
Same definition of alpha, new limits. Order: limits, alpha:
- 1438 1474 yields 0.16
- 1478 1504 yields 0.23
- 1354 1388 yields 0.27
